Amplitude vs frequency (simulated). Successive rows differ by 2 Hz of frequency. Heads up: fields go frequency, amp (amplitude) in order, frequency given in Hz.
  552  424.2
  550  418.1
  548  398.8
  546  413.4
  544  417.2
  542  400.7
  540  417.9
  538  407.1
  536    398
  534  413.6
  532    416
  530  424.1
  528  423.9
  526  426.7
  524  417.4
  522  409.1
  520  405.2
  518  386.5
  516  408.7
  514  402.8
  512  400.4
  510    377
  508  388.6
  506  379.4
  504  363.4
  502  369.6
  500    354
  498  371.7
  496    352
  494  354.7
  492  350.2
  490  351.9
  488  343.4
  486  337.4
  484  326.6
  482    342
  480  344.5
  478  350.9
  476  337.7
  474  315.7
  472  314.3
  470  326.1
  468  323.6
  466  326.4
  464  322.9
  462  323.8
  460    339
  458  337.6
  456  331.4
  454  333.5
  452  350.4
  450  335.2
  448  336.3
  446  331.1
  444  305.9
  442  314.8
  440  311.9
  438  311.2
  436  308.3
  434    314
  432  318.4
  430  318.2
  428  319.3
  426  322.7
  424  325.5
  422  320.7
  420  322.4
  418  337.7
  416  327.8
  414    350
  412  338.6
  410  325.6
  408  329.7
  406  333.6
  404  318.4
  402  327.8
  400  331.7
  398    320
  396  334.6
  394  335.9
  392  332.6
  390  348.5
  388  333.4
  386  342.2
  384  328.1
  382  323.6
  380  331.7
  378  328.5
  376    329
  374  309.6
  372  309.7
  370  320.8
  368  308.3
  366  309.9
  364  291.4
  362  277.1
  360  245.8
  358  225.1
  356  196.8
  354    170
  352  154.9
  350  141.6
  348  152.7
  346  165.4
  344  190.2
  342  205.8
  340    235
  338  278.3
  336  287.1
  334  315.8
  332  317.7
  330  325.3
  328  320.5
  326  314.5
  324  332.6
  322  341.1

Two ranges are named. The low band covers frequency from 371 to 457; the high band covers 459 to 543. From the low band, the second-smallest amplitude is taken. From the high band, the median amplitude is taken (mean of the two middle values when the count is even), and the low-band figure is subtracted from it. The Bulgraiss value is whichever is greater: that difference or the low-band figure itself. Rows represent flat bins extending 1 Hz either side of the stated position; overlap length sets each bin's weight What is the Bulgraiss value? 308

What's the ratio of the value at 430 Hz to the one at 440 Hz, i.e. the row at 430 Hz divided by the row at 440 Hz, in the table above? 1.02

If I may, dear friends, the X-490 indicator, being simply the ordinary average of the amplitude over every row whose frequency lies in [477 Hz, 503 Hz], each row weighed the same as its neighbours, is 350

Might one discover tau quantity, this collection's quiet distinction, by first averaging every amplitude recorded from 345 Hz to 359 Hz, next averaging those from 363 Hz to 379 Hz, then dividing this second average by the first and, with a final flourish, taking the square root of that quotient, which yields 1.35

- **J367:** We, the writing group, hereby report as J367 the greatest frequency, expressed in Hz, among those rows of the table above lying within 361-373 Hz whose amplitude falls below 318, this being 372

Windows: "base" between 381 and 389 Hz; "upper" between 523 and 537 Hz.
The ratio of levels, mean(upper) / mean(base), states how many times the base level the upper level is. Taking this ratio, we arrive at 1.26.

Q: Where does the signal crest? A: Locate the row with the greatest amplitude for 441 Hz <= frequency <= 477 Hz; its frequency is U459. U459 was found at 452 Hz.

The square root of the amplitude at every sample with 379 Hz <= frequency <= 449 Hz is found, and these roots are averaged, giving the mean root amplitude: 18.1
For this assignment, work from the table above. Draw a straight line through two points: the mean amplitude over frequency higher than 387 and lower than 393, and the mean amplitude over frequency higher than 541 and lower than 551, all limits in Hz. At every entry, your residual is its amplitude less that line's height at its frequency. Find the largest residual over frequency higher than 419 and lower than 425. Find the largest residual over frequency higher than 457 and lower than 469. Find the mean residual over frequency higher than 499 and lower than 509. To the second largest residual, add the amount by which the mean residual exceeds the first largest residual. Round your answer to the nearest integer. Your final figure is -22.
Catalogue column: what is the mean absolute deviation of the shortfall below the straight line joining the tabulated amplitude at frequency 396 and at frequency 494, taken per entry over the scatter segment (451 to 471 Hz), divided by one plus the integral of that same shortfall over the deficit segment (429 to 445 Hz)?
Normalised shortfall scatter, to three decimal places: 0.016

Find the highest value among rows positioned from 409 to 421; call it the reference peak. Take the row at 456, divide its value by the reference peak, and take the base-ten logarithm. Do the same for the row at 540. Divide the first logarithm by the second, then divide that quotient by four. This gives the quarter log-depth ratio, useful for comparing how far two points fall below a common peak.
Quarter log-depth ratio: -0.1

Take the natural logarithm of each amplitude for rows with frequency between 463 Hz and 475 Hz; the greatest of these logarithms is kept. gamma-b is 5.79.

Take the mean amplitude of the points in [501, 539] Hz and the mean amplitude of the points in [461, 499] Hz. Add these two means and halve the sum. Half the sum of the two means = 369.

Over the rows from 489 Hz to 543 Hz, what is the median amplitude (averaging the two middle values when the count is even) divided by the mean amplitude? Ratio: 1.02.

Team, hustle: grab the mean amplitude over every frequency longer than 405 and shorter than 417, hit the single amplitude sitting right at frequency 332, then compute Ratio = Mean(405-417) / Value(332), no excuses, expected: 1.05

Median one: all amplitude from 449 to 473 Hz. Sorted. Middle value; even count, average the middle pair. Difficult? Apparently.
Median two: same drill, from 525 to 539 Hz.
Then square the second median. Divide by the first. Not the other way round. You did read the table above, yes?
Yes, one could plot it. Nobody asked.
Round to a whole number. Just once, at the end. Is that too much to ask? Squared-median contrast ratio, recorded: 526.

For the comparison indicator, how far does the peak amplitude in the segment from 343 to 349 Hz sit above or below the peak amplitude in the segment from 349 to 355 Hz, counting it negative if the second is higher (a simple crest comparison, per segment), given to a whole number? 20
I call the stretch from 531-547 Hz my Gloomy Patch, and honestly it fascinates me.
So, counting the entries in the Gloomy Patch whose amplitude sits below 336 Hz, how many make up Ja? 0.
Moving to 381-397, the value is 6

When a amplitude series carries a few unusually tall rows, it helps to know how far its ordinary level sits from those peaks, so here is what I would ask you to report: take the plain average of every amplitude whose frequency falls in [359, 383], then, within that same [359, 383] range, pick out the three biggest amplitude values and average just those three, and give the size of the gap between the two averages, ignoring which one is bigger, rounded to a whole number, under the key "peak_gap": 23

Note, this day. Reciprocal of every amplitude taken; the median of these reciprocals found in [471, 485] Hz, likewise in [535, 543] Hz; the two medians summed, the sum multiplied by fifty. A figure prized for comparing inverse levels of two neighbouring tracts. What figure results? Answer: 0.27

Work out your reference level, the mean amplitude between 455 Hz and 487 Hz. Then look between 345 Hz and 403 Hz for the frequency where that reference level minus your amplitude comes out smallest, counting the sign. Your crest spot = 390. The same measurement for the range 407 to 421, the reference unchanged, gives 414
